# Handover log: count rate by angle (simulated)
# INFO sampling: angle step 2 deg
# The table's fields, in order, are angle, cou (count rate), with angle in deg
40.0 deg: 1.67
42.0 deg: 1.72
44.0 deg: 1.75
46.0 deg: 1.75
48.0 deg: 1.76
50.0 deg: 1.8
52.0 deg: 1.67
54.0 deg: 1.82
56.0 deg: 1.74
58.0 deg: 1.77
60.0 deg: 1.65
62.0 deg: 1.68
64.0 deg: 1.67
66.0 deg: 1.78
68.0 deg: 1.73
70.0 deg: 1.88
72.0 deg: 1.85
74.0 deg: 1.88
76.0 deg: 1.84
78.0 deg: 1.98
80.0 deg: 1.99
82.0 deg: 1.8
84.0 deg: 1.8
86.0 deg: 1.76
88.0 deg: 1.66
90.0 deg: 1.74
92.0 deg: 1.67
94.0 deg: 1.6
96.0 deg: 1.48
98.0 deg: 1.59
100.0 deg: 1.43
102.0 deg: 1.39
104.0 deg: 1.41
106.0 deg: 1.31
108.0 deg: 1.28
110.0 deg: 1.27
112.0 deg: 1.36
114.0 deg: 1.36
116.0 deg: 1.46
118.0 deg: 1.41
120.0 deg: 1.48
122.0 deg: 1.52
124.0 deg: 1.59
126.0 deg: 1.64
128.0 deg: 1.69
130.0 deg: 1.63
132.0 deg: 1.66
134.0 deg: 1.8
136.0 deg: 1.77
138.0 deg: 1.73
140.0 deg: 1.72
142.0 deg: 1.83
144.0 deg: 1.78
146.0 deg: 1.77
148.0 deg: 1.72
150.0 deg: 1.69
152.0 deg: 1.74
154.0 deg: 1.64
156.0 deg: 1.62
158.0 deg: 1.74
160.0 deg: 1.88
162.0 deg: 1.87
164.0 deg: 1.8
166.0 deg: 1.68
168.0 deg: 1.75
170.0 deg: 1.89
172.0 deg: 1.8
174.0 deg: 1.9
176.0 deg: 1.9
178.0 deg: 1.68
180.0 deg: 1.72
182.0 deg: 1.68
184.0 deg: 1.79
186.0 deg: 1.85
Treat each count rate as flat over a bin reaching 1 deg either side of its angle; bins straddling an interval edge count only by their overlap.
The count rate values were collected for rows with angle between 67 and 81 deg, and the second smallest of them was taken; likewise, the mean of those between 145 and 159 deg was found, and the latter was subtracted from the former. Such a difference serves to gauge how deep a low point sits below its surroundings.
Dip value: 0.14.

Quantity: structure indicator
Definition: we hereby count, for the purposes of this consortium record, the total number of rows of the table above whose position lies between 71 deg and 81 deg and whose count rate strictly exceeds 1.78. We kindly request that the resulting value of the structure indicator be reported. 5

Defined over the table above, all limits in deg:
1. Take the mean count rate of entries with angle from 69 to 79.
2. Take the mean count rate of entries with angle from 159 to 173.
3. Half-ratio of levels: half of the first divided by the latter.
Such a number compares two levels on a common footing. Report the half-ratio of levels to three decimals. 0.521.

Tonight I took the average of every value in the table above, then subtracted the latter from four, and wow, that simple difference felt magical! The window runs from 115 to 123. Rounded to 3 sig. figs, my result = 2.53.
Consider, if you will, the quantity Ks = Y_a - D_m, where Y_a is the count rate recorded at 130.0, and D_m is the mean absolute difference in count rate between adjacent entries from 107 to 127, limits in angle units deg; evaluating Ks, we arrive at 1.58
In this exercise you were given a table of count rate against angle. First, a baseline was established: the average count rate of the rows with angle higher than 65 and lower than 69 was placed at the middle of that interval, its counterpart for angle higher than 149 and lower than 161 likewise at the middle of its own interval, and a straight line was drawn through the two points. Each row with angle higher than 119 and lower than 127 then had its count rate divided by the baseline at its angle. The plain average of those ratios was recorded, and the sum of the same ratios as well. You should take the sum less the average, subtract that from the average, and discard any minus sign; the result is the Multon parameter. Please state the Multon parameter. 1.80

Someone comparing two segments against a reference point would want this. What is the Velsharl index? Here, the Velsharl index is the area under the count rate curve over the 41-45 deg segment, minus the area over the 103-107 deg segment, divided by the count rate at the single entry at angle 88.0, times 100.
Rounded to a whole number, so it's 90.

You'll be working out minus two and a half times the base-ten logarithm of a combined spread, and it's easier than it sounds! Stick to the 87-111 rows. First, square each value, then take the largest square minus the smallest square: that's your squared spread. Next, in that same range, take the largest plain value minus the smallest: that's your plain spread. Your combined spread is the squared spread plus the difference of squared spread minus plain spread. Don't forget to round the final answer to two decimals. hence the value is -0.93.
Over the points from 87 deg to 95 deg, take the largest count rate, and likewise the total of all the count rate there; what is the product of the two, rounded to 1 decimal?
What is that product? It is 11.6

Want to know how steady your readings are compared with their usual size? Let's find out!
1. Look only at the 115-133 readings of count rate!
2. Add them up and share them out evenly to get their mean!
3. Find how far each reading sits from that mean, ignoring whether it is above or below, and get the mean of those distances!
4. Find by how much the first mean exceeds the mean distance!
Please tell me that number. 1.48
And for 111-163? 1.54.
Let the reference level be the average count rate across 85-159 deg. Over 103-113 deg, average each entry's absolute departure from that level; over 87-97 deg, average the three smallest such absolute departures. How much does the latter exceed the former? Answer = -0.22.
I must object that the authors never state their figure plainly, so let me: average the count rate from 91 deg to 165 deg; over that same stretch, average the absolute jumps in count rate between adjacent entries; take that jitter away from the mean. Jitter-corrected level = 1.54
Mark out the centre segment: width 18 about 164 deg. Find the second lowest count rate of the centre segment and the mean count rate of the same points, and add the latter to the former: 3.46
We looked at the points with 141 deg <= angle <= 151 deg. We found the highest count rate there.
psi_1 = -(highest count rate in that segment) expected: -1.83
